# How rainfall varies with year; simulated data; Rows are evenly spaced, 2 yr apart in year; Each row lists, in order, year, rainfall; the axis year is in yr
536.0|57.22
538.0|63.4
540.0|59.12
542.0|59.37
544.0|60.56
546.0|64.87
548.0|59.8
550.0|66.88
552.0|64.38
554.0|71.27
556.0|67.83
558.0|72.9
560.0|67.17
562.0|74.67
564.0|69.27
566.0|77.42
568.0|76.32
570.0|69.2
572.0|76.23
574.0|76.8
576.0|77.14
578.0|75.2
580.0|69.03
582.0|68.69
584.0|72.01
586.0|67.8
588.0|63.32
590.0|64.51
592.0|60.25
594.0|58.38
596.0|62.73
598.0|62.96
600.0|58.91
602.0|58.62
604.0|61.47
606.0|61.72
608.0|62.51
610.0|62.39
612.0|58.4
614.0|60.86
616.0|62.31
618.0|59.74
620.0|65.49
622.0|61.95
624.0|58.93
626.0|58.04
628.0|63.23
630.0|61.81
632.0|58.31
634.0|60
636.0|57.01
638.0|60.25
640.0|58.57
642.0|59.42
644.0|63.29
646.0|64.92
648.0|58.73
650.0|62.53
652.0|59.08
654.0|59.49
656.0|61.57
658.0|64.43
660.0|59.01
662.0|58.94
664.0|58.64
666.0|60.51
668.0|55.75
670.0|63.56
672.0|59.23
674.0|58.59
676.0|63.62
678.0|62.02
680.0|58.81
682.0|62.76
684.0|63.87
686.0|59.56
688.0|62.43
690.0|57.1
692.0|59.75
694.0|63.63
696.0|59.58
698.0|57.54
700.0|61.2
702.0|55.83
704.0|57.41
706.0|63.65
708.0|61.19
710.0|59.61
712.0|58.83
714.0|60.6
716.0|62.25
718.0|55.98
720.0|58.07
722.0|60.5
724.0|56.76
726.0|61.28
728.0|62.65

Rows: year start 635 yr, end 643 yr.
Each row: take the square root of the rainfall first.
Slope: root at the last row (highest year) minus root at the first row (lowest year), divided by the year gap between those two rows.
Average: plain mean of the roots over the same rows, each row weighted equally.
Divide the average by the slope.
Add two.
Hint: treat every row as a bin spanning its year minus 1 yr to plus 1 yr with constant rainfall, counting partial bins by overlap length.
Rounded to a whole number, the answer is 293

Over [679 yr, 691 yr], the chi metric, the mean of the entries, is 60.8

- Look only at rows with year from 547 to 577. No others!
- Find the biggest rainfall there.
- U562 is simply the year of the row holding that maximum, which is 566.0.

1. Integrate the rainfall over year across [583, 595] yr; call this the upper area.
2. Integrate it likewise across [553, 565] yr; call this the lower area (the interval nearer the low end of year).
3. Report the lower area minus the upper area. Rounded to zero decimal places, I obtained 74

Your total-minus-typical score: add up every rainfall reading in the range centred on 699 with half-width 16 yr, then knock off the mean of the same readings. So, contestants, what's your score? 902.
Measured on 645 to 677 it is 908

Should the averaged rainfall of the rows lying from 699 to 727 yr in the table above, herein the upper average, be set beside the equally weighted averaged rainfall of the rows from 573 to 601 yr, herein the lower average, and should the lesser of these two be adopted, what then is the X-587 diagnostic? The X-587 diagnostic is 59.5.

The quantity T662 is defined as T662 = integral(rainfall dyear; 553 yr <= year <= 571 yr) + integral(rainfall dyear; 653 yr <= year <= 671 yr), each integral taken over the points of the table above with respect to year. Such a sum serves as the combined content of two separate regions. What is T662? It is 2376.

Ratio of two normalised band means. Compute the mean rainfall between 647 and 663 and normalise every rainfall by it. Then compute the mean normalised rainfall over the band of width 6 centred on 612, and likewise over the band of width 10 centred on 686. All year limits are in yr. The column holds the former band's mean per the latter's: 0.99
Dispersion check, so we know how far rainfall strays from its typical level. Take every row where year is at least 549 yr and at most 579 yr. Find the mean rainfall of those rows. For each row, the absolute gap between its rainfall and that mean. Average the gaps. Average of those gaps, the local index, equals 3.9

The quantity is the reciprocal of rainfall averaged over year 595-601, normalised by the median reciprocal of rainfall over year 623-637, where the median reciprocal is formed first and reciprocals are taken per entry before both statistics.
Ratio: 0.96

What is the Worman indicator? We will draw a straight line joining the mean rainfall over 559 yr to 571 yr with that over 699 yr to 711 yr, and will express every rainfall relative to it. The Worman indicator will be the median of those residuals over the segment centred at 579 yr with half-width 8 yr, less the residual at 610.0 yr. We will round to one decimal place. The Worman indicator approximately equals 8.6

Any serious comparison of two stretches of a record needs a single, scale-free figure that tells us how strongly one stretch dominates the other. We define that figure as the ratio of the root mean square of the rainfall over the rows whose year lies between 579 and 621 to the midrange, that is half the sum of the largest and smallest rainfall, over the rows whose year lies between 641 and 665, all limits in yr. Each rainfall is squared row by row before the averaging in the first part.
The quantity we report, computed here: 1.02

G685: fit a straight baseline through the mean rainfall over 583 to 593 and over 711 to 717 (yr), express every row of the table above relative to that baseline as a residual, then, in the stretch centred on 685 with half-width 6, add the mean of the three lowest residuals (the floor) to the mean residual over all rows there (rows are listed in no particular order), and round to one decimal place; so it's -4.2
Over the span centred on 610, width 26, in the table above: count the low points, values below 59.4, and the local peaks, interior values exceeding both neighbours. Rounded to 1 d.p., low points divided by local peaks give 1.0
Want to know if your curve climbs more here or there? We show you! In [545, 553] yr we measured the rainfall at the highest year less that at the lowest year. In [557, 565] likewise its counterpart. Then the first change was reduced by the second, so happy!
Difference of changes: 3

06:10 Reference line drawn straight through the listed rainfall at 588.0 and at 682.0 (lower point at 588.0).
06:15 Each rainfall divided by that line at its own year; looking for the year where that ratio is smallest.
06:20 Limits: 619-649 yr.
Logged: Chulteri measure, 636.0 yr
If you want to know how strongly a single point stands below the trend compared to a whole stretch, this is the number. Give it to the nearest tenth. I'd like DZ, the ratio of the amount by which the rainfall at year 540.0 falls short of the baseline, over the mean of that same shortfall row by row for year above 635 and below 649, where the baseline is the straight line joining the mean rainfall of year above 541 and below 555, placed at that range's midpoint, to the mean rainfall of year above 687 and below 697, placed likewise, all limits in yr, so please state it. 3.6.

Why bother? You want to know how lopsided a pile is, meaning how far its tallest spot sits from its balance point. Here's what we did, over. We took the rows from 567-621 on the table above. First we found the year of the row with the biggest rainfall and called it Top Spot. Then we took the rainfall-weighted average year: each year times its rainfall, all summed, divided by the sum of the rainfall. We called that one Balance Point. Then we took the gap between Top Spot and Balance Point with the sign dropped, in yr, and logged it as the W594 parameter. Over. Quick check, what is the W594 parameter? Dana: 16.8 yr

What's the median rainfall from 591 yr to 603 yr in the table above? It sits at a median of 59.6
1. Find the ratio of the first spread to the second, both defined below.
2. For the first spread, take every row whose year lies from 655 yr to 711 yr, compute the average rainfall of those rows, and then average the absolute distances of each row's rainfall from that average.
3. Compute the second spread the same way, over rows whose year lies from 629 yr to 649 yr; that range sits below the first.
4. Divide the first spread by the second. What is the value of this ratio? 1.1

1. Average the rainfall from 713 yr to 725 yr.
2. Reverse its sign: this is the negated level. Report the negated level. -59.0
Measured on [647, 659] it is -61.0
